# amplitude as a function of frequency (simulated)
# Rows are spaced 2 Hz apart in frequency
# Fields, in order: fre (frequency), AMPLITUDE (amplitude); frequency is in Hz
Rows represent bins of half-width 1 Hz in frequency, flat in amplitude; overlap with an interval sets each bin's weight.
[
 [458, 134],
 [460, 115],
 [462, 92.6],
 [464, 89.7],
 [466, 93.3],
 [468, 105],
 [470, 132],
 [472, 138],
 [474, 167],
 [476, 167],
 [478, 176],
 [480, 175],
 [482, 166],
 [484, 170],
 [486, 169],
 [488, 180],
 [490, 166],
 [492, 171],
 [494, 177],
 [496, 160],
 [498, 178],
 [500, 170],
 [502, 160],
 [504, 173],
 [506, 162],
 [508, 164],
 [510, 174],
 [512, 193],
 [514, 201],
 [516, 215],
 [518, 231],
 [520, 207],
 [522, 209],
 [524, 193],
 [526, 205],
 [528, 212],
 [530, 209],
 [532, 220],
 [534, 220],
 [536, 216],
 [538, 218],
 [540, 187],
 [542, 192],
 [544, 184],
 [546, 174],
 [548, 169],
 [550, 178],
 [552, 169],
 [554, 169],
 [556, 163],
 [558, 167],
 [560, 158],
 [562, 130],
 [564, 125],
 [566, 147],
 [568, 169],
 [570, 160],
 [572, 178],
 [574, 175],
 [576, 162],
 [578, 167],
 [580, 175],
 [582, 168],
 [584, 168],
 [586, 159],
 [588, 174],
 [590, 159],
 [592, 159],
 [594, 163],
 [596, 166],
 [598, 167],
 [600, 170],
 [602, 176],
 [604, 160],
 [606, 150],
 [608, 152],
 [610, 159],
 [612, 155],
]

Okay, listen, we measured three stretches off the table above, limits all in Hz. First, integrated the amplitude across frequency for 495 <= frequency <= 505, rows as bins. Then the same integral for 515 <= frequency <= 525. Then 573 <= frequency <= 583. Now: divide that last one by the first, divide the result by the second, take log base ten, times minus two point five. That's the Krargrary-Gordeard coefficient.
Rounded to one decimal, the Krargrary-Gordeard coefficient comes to 8.3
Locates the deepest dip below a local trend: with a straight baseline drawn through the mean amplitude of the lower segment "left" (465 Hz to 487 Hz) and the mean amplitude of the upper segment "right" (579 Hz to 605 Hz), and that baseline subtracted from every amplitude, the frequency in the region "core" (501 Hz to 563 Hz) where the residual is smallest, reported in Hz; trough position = 562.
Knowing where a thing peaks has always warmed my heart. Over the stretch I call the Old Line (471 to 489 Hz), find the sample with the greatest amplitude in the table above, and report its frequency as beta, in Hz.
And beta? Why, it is 488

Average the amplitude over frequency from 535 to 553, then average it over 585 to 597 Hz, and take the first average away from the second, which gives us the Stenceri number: -24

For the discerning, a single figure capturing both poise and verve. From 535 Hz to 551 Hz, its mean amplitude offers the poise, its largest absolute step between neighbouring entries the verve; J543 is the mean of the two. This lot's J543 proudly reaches 110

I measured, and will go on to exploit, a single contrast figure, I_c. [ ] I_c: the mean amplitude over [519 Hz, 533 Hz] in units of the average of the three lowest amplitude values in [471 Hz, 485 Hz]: 1.3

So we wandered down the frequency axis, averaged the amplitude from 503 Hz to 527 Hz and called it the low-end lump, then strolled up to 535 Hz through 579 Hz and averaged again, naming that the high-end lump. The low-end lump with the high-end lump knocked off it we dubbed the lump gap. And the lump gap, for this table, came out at 23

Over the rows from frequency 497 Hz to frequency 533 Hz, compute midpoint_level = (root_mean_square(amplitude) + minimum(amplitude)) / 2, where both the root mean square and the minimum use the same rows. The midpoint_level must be 177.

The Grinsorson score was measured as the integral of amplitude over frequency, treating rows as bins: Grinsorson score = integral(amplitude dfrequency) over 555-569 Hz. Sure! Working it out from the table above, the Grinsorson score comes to 2118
